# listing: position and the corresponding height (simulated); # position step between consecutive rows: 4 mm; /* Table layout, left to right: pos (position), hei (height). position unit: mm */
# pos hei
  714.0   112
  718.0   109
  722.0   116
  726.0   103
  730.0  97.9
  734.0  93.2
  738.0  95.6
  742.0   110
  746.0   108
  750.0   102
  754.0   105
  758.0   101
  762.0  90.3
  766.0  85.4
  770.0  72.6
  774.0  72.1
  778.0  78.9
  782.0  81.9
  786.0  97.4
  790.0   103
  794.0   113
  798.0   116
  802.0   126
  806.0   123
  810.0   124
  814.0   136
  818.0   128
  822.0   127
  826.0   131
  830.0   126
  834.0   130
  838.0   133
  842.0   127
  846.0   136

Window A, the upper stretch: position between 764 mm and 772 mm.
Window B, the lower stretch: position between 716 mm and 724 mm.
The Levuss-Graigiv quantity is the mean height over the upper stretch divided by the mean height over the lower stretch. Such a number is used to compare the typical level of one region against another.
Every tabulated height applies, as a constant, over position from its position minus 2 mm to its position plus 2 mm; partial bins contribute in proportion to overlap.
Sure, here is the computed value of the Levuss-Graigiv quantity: 0.70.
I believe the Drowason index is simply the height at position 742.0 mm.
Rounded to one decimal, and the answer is 110.0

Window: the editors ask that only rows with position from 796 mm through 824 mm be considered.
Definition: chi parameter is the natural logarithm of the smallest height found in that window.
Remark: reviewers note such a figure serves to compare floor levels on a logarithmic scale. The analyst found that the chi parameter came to 4.8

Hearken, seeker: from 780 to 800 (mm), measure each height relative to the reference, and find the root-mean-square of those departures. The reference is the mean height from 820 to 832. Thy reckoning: 28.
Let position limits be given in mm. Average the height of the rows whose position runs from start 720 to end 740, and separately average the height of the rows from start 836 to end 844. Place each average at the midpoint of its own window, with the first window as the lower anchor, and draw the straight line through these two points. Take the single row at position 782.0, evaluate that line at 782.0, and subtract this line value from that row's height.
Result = -33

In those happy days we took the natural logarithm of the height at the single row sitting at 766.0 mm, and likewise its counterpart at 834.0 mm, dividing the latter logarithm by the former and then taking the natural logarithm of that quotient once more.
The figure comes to 0.090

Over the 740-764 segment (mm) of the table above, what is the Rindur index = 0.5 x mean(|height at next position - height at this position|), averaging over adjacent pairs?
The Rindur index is 2.6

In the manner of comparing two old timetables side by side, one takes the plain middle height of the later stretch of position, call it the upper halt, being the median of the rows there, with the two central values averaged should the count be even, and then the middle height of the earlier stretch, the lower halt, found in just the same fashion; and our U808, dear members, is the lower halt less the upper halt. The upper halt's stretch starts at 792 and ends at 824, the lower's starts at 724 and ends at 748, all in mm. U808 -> -25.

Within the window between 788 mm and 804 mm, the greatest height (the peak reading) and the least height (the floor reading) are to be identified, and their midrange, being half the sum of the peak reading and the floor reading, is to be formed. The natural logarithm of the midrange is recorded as 4.74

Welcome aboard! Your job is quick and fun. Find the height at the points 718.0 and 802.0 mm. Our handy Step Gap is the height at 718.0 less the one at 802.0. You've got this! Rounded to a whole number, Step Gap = -17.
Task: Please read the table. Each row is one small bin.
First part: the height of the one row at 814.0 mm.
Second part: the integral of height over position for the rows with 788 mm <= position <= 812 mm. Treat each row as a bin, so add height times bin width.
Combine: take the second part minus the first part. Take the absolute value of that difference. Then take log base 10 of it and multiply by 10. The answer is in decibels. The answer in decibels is 34.3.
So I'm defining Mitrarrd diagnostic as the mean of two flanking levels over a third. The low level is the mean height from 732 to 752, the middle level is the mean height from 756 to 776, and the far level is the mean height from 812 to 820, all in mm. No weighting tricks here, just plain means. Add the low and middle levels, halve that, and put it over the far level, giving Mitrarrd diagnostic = 0.70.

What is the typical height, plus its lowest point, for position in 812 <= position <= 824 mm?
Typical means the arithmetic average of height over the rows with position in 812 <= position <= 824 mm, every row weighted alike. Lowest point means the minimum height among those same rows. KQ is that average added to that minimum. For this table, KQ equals 257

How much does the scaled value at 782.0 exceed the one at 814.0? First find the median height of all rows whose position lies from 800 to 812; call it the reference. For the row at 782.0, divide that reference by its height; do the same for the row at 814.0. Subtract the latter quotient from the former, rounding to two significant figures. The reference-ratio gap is 0.60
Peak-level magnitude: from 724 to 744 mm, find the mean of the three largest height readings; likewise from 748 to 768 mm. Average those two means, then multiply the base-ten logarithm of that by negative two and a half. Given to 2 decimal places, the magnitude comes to -5.03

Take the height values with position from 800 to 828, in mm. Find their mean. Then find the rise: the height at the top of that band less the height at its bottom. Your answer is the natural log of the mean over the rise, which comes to 3.2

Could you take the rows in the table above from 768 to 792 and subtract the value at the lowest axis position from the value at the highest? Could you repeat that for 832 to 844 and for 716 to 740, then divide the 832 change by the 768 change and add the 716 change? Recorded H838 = -13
